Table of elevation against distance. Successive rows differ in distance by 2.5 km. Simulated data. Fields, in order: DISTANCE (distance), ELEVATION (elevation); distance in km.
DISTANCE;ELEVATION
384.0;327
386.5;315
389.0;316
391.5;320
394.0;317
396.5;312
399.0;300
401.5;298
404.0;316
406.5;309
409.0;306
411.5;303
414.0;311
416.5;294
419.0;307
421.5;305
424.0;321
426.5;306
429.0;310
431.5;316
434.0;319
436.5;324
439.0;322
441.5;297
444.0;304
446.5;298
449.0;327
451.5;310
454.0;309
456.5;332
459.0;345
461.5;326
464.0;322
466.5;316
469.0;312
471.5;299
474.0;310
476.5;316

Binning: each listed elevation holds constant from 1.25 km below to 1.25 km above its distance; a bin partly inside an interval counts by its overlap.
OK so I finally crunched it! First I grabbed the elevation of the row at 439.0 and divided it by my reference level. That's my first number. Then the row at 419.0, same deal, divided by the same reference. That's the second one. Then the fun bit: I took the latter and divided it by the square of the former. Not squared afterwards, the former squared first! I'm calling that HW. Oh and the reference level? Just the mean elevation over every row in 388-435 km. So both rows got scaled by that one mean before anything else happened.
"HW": 0.92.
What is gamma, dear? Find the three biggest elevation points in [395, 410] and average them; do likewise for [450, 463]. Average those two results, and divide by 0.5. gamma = 647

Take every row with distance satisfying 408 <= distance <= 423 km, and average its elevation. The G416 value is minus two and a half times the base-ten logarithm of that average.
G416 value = -6.21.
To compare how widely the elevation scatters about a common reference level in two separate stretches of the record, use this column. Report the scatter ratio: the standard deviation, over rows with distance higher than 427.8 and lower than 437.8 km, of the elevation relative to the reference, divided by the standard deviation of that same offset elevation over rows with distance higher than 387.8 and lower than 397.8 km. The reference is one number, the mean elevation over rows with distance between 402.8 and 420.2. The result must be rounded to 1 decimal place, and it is 1.8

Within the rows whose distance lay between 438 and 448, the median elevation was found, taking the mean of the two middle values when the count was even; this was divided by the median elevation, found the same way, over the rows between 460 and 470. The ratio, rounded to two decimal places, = 0.94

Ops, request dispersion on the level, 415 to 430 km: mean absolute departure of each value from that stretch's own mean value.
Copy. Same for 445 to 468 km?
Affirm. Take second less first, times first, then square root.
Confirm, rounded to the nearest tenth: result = 5.5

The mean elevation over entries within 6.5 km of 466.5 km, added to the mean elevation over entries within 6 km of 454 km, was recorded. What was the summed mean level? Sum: 640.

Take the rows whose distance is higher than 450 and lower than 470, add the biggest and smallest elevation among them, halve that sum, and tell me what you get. 327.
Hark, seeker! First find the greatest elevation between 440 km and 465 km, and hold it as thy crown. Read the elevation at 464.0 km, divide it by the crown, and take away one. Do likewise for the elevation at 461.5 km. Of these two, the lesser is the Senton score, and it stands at -0.067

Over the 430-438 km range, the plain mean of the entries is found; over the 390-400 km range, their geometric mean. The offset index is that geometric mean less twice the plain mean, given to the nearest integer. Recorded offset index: -327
